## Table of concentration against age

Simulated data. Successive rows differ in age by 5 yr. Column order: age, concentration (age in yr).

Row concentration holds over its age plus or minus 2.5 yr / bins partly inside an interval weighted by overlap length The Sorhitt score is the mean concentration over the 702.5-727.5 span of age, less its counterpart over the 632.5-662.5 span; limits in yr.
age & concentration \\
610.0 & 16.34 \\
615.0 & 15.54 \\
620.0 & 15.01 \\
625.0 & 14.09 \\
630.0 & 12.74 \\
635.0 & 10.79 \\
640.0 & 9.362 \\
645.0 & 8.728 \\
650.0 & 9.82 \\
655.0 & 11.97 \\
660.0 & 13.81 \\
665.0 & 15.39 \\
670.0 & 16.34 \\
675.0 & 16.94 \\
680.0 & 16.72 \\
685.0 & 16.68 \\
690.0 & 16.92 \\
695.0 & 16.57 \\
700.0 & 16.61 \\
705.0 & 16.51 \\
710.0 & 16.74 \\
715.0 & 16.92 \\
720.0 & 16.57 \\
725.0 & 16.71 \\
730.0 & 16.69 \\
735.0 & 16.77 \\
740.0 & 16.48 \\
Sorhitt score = 5.9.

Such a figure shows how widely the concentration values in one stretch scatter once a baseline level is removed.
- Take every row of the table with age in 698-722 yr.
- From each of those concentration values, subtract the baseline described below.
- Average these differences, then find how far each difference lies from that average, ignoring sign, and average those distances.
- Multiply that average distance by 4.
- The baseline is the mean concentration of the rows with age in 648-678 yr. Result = 1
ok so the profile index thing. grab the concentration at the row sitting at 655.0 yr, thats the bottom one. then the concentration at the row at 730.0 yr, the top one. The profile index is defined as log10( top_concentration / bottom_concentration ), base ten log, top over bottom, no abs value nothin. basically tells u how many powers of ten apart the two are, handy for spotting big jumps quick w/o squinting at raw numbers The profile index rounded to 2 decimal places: 0.14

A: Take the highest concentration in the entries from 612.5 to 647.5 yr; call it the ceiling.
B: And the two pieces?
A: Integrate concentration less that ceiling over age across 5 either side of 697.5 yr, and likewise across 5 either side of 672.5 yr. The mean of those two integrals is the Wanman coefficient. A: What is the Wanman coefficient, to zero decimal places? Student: 11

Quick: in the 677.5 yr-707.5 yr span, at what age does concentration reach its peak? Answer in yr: 690.0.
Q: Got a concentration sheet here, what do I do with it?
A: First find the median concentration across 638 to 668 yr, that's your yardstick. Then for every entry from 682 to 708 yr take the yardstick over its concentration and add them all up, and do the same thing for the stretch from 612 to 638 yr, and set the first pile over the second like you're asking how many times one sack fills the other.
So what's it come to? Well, 0.80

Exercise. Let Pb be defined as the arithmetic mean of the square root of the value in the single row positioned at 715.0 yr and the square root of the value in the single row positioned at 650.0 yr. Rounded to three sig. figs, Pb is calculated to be 3.62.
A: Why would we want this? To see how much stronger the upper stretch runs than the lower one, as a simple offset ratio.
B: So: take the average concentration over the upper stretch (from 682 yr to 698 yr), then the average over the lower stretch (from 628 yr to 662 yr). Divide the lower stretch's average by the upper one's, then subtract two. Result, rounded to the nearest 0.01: -1.34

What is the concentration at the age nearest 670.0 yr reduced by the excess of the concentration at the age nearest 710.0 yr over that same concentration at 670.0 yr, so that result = 15.9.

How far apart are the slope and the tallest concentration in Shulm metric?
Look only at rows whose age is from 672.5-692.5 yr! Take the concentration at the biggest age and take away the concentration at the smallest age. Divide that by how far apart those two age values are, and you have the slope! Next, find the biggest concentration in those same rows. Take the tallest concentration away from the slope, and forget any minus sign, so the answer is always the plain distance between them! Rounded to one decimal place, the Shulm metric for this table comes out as 16.9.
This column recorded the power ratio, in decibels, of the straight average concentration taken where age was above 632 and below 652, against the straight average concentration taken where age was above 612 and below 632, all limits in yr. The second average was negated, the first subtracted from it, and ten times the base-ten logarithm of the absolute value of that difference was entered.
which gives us 13.8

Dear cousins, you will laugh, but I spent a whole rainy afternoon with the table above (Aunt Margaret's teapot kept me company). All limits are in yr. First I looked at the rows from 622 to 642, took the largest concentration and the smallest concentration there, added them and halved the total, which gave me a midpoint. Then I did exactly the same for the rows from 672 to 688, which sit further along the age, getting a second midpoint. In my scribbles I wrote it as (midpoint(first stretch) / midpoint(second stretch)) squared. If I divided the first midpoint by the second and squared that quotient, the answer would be 0.49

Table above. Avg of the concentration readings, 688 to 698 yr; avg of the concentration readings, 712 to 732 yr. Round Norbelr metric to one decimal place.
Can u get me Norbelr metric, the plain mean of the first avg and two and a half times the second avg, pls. 29.3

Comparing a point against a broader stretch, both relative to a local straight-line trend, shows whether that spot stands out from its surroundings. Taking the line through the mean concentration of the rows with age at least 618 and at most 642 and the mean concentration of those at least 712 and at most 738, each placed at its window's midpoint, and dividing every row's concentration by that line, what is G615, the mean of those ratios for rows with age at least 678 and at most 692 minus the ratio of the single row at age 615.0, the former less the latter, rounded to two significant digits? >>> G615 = -0.20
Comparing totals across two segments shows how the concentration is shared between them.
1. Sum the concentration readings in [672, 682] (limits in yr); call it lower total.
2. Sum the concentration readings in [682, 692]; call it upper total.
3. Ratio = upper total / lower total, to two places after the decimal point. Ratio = 1.00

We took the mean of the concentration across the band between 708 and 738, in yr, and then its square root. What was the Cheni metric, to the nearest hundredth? 4.09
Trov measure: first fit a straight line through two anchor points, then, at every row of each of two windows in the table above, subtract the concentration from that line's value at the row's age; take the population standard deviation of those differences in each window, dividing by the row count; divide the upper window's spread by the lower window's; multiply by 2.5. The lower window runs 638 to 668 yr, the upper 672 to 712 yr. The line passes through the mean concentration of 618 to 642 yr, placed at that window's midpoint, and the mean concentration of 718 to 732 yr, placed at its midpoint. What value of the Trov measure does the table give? 0.73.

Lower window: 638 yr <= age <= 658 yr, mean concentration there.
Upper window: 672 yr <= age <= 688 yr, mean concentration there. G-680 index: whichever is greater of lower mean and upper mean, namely 16.8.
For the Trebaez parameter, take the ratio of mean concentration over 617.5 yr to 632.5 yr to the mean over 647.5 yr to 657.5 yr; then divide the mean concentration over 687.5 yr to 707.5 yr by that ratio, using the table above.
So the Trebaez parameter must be 13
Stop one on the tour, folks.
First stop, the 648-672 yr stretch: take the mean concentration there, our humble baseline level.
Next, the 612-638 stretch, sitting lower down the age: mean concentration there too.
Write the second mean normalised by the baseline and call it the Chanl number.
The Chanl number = 1.01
